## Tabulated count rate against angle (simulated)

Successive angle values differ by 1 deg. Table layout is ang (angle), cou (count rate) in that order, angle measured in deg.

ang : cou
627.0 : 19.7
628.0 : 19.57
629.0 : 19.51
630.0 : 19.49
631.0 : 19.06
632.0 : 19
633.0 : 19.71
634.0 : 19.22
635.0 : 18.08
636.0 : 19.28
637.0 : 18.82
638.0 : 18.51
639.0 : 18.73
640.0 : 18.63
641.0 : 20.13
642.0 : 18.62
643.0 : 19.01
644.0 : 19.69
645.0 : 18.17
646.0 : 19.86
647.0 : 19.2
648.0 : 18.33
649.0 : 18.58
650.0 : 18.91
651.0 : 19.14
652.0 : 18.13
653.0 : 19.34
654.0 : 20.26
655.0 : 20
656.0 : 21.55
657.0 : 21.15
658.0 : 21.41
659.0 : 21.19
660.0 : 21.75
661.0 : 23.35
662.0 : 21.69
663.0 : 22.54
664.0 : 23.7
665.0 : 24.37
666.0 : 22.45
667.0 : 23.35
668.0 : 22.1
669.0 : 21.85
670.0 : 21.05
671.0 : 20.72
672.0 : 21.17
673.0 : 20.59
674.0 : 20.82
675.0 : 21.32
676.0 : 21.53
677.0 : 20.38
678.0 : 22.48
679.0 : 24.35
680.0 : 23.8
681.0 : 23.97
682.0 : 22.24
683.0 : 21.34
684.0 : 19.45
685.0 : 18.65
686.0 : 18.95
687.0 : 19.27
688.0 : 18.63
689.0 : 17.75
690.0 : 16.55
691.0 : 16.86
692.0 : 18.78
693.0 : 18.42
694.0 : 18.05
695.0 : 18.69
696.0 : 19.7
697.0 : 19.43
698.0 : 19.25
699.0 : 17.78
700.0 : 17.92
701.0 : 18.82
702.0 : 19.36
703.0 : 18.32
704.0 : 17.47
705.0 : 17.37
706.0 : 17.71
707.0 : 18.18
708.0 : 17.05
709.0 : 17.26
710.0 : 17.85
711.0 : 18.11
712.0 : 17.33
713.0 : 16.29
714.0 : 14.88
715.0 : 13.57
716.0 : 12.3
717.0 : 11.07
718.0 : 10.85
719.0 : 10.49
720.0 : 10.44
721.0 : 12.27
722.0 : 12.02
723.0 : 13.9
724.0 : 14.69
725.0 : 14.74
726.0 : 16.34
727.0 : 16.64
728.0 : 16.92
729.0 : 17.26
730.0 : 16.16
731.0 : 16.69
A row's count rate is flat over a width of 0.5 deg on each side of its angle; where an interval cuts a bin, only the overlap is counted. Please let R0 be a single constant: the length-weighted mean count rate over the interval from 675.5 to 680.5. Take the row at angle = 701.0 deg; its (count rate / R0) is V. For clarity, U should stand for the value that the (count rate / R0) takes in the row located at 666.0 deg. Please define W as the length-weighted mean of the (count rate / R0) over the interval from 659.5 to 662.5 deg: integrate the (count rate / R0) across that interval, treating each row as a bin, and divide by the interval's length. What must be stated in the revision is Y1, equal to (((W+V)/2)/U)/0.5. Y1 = 1.83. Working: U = 1.00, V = 0.84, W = 0.99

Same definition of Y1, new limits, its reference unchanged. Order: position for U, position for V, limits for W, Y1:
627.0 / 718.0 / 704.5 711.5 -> 1.45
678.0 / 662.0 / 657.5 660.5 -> 1.92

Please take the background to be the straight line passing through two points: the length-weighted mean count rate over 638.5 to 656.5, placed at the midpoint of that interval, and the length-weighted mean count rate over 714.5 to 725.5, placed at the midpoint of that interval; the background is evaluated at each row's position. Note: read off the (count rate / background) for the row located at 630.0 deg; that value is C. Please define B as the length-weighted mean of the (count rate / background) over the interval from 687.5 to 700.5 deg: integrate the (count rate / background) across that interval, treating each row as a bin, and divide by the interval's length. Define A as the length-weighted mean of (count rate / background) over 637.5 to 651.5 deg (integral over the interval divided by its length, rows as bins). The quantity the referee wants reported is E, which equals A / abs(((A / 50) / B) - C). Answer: 1.06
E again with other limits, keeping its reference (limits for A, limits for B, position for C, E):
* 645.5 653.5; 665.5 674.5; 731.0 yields 0.68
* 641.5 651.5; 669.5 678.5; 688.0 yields 0.82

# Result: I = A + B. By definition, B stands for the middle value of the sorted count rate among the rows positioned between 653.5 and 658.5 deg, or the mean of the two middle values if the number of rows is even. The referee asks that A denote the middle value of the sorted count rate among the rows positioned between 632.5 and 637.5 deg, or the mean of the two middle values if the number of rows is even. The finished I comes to 40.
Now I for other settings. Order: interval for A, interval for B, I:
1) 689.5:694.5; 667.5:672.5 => 39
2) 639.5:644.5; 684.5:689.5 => 38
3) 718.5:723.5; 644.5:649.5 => 31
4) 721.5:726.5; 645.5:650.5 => 34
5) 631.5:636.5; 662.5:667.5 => 43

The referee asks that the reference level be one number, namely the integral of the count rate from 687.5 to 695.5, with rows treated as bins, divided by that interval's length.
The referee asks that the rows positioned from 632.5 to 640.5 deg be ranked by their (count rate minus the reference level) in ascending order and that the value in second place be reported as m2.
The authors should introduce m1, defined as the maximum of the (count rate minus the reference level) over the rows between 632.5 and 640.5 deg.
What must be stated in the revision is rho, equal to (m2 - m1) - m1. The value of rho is -2.9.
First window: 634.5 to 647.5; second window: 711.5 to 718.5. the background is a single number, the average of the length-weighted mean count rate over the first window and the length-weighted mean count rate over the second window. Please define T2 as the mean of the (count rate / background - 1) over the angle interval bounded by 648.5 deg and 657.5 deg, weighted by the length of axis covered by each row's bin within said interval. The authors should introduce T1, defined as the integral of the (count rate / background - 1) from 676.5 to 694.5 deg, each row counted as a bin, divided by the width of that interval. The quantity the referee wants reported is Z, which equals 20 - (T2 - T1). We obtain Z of 20.0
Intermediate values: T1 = 0.22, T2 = 0.20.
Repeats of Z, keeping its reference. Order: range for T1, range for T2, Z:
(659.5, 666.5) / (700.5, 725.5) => 20.5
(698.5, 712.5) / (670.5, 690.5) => 19.8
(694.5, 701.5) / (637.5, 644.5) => 20.0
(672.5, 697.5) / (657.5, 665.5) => 19.9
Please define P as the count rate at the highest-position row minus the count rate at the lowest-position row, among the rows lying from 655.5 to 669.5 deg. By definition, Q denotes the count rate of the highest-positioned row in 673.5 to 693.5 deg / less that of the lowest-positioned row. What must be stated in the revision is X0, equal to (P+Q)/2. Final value -1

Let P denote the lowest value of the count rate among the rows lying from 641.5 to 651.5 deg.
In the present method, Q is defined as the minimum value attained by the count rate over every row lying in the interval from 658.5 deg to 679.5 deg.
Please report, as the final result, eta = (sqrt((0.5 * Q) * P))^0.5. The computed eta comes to 3.69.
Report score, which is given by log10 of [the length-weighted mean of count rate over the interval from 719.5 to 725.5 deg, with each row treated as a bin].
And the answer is 1.11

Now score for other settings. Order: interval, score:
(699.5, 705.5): 1.26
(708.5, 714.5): 1.23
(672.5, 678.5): 1.33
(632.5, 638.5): 1.28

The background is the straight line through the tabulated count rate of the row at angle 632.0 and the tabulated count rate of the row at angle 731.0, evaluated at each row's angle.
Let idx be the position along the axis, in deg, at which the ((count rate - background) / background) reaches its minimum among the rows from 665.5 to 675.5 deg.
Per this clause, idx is 673.0 deg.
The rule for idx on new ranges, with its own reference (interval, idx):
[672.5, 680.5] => 677.0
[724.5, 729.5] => 725.0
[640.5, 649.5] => 645.0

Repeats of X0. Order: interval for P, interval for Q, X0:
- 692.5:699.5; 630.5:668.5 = 1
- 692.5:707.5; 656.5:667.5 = 1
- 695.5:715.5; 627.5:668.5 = -2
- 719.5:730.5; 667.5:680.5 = 4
